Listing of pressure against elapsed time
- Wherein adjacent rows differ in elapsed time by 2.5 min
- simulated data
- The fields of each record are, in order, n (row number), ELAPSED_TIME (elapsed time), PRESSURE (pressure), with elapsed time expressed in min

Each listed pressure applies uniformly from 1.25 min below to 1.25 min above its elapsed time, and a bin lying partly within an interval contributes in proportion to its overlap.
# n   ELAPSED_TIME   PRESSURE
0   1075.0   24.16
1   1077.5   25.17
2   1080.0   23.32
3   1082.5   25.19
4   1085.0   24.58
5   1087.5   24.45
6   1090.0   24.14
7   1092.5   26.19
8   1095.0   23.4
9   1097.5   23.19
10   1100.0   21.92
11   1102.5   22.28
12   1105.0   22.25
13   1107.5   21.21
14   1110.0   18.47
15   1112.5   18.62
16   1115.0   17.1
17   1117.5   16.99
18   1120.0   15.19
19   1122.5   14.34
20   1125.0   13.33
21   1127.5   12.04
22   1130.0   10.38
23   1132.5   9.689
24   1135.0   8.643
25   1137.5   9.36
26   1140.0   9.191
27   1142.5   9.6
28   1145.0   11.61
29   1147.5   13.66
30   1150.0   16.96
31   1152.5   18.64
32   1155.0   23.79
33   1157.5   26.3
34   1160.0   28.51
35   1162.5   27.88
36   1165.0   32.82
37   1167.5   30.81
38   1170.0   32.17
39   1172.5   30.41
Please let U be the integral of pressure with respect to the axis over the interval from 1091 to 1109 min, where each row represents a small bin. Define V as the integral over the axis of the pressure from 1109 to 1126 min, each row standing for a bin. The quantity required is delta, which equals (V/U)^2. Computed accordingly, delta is 0.5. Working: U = 412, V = 277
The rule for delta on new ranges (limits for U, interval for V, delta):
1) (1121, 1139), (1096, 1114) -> 3.6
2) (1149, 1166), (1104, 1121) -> 0.6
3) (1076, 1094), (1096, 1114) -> 0.7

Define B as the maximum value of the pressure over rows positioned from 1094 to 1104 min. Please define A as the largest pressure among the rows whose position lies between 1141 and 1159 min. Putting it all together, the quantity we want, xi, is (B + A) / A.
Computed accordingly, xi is 1.89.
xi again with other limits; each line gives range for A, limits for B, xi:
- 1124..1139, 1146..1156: 2.78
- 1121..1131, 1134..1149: 1.95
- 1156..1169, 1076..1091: 1.77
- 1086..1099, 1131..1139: 1.37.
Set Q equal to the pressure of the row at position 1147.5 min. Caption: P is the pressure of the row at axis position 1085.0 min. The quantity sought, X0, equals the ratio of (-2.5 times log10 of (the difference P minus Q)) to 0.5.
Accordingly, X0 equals -5.2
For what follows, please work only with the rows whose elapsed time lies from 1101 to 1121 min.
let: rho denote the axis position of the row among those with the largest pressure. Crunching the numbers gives 1102.5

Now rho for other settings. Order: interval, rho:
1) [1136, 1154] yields 1152.5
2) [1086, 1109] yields 1092.5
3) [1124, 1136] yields 1125.0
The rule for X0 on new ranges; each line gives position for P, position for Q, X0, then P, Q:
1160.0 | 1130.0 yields -6.3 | 28.51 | 10.38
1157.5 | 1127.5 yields -5.8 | 26.3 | 12.04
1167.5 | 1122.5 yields -6.1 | 30.81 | 14.34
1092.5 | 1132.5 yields -6.1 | 26.19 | 9.689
